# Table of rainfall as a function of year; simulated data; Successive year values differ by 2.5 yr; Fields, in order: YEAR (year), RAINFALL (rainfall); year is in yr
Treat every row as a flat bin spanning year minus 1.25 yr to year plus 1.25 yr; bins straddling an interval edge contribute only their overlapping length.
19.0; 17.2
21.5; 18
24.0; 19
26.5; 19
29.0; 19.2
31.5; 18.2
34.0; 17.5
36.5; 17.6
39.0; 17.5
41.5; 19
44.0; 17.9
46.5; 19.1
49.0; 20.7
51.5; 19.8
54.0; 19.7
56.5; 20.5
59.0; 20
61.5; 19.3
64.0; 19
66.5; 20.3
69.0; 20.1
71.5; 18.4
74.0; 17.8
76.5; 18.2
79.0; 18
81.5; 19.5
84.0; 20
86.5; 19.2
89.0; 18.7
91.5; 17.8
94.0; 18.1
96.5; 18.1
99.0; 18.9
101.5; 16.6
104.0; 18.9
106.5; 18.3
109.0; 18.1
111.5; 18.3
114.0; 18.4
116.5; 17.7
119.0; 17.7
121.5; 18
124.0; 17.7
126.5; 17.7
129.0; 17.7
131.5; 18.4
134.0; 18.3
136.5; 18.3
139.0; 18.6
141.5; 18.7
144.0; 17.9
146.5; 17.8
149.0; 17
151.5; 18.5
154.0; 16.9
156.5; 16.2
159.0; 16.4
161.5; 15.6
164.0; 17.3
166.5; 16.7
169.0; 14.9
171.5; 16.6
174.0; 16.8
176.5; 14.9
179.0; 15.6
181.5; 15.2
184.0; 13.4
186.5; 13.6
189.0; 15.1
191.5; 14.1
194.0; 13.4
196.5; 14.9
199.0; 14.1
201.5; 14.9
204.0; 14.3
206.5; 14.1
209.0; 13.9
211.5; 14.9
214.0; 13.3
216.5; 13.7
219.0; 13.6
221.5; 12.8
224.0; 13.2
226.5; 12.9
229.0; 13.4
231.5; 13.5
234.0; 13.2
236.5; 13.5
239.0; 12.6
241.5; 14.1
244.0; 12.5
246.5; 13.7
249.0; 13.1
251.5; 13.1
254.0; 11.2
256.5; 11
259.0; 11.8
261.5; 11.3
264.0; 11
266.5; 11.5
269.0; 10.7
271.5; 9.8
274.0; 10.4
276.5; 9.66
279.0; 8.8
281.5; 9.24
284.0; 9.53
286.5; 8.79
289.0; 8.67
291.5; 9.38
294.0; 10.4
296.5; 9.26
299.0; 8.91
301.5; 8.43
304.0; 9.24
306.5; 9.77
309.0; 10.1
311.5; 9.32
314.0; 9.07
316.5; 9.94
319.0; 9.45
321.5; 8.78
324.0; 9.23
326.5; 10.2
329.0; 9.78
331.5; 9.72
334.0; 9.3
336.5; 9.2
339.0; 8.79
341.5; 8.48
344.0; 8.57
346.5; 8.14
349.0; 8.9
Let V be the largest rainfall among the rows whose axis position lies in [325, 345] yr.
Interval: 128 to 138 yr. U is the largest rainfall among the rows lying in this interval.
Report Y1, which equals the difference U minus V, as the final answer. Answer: 8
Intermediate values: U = 18.4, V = 10.2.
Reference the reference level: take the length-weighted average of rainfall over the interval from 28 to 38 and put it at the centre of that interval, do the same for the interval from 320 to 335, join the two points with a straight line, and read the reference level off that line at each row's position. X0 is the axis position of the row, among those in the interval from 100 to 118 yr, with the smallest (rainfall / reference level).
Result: 101.5 yr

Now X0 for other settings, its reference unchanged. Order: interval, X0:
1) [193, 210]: 194.0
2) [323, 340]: 339.0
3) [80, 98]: 91.5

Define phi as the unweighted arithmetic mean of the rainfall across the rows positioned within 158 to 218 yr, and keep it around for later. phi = 15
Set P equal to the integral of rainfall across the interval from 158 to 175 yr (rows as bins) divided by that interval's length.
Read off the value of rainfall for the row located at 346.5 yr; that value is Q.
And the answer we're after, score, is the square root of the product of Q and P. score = 12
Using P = 16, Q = 8.14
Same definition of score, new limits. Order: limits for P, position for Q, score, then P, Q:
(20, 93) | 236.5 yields 16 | 19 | 13.5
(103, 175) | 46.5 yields 18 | 18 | 19.1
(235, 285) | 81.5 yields 15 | 11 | 19.5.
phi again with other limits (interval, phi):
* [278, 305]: 9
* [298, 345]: 9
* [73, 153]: 18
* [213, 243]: 13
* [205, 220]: 14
